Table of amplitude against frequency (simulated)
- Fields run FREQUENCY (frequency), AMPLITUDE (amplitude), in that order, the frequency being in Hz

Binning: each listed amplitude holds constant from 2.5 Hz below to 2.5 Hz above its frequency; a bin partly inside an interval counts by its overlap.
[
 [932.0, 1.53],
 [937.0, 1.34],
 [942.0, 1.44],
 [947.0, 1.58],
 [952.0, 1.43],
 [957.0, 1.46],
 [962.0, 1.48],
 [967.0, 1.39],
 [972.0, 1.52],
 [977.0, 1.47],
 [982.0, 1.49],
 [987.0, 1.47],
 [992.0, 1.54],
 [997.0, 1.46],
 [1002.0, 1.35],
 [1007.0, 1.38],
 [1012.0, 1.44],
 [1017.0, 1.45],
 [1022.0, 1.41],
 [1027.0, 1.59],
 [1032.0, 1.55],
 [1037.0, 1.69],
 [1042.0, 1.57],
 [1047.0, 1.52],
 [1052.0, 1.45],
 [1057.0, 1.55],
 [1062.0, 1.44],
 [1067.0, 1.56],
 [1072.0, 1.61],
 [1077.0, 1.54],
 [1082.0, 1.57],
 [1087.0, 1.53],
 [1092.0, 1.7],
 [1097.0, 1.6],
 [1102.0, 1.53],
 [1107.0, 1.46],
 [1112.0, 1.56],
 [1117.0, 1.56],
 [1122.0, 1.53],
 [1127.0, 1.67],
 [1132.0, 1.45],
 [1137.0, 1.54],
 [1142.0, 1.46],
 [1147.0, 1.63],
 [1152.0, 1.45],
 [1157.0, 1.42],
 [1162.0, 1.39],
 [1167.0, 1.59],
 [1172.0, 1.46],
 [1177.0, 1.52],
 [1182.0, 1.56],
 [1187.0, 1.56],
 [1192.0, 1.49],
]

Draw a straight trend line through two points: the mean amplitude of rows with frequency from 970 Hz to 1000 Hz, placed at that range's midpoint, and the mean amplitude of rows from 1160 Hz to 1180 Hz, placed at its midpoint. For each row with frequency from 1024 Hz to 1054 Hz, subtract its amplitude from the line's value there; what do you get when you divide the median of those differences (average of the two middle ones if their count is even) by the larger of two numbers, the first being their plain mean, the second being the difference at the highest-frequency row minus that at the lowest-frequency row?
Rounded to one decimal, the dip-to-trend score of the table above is -0.5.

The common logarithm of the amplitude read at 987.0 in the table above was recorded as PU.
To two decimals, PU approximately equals 0.17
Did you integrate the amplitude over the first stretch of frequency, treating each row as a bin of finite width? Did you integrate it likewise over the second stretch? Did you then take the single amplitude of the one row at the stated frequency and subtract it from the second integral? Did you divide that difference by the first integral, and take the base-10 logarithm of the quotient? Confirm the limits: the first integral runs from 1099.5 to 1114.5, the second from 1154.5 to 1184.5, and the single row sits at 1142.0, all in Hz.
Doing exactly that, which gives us 0.28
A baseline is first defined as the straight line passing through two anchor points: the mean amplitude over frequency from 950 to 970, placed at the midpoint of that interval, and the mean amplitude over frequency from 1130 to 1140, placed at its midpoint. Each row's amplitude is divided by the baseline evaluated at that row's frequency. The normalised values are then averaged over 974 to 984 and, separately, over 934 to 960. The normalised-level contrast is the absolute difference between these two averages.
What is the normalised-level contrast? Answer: 0.014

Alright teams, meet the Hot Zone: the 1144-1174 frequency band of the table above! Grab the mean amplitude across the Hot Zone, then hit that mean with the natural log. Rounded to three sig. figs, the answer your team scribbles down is 0.399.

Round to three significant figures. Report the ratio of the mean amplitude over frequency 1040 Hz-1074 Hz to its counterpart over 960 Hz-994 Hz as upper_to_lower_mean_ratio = 1.03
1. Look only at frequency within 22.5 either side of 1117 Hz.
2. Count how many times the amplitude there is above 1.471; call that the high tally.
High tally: 7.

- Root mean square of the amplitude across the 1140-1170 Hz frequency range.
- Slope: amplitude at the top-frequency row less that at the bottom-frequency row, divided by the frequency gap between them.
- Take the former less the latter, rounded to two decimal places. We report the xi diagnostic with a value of 1.49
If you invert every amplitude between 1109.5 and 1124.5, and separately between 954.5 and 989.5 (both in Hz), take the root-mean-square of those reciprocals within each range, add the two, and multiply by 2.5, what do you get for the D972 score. 3.32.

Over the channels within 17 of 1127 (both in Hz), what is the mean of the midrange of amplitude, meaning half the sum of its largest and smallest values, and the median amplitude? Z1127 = 1.55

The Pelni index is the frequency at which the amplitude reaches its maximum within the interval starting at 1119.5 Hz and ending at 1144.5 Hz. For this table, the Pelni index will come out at 1127.0 Hz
